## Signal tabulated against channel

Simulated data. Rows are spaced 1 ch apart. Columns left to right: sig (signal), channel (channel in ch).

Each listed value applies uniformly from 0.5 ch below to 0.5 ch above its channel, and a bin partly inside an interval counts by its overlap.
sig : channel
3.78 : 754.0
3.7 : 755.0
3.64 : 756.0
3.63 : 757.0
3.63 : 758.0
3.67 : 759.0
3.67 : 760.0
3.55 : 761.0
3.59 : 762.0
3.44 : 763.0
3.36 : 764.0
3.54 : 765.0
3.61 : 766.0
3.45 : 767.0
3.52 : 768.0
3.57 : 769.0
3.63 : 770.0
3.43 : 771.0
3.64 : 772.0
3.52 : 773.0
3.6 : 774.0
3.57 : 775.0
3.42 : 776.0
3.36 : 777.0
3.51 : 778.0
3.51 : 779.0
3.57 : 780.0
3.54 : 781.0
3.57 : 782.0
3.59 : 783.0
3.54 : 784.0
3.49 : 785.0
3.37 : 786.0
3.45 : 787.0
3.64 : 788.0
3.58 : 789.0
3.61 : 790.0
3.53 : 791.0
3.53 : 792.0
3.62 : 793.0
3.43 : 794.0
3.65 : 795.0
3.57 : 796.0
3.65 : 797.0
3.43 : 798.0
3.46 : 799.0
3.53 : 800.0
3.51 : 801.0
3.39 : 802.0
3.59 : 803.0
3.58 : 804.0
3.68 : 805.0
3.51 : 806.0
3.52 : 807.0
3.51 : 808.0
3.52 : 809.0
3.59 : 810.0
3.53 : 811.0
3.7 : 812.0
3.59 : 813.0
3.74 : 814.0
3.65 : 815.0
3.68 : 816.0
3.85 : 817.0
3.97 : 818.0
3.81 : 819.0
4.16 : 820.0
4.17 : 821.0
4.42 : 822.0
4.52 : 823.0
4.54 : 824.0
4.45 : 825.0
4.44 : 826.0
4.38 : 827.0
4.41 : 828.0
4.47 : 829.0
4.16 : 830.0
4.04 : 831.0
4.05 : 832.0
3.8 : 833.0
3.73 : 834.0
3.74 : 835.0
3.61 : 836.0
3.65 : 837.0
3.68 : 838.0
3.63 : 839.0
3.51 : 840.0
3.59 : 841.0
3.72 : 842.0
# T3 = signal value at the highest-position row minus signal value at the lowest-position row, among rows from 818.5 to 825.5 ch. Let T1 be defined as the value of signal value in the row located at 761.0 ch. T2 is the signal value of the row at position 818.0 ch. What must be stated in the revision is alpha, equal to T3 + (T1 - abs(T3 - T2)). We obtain 0.9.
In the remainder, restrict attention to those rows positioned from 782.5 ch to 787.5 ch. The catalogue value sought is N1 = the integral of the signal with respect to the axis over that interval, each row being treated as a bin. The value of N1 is 17.4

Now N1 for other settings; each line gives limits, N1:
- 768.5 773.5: 17.8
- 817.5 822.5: 20.5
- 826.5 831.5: 21.5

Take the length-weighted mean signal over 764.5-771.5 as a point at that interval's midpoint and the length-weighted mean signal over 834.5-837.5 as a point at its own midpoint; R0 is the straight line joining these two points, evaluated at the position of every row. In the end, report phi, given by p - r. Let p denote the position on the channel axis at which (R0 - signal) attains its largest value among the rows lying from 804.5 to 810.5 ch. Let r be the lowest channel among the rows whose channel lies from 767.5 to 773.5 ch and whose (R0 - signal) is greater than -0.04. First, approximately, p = 808.0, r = 768.0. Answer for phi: 40 ch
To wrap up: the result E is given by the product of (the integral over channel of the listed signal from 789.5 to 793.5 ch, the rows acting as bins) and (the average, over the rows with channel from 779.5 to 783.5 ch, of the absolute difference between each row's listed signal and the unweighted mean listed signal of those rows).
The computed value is 0.2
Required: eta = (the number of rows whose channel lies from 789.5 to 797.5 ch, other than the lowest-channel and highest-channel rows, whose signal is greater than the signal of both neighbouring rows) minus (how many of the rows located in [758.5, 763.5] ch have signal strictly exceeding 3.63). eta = 0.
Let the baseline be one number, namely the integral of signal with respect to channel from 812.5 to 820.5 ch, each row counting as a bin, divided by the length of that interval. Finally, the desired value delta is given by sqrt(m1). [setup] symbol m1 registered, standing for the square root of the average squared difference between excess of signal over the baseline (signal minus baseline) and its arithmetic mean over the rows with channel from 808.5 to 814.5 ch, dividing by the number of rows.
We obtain 0.286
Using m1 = 0.082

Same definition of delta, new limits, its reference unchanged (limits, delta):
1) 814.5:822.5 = 0.501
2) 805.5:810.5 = 0.174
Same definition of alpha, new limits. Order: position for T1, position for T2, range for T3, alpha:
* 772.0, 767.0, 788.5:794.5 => -0.1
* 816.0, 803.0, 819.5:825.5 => 0.7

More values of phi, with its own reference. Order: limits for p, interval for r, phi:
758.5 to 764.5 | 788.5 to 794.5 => -25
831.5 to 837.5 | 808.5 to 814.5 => 27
